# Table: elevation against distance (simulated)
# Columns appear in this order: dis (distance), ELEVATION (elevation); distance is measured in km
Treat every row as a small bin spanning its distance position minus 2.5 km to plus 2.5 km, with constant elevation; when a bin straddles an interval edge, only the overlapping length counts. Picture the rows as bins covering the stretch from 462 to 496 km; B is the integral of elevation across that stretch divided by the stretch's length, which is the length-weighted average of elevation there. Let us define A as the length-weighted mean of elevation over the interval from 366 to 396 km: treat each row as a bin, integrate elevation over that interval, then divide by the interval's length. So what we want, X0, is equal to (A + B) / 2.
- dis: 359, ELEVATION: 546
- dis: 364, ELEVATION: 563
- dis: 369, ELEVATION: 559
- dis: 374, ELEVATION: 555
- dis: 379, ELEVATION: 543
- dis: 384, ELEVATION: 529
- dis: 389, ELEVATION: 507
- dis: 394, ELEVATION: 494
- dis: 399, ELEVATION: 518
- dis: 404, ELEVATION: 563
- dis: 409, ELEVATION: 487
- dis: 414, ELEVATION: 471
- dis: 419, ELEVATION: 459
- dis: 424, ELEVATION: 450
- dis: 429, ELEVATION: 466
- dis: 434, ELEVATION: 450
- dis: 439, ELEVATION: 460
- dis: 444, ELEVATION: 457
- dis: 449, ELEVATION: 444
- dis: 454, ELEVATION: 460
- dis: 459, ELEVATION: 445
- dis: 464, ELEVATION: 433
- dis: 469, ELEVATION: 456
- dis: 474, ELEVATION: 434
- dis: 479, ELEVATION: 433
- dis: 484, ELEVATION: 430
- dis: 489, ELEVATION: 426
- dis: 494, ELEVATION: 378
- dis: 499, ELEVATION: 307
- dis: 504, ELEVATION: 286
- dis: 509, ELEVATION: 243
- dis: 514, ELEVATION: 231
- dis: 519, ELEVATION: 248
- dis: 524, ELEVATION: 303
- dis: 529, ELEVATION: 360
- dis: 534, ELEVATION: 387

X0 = 480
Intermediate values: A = 532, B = 428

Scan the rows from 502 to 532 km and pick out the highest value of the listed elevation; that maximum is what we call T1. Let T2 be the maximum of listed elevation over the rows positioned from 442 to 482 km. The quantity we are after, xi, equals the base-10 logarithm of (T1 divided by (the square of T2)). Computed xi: -2.77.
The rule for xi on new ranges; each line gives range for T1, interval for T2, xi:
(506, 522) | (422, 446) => -2.94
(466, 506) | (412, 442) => -2.69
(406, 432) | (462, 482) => -2.63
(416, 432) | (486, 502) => -2.59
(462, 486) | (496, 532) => -2.45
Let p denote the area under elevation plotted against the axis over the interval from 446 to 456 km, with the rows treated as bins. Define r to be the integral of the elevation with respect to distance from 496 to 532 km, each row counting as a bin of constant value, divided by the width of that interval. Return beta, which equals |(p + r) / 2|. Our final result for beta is 2402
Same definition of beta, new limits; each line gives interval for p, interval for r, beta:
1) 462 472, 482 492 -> 2435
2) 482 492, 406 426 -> 2362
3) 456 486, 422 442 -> 6813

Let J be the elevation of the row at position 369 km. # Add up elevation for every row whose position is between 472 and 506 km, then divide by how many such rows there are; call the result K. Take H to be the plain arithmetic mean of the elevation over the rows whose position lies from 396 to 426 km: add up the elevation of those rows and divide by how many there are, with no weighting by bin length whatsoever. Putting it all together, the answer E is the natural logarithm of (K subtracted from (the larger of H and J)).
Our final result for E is 5.2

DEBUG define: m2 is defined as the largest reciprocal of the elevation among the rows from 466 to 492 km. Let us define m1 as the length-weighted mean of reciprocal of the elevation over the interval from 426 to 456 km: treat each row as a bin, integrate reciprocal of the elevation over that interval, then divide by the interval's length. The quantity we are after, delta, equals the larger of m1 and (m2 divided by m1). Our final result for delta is 1.1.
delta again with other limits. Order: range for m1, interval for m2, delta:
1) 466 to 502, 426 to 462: 0.9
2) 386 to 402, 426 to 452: 1.1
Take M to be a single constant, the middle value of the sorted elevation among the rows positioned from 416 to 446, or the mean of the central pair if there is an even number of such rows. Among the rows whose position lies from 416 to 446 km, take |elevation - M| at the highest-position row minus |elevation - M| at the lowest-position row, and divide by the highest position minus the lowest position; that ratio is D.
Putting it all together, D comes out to 0.0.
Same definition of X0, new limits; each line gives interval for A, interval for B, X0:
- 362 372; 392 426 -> 526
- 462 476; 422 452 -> 448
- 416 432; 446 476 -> 452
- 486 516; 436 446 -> 387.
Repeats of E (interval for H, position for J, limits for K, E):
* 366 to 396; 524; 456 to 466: 4.5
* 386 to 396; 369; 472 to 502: 5.1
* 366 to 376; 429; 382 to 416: 3.9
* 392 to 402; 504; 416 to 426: 3.9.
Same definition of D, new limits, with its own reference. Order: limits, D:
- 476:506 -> 5.9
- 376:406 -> 0.8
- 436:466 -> 0.9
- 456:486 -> 0.6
